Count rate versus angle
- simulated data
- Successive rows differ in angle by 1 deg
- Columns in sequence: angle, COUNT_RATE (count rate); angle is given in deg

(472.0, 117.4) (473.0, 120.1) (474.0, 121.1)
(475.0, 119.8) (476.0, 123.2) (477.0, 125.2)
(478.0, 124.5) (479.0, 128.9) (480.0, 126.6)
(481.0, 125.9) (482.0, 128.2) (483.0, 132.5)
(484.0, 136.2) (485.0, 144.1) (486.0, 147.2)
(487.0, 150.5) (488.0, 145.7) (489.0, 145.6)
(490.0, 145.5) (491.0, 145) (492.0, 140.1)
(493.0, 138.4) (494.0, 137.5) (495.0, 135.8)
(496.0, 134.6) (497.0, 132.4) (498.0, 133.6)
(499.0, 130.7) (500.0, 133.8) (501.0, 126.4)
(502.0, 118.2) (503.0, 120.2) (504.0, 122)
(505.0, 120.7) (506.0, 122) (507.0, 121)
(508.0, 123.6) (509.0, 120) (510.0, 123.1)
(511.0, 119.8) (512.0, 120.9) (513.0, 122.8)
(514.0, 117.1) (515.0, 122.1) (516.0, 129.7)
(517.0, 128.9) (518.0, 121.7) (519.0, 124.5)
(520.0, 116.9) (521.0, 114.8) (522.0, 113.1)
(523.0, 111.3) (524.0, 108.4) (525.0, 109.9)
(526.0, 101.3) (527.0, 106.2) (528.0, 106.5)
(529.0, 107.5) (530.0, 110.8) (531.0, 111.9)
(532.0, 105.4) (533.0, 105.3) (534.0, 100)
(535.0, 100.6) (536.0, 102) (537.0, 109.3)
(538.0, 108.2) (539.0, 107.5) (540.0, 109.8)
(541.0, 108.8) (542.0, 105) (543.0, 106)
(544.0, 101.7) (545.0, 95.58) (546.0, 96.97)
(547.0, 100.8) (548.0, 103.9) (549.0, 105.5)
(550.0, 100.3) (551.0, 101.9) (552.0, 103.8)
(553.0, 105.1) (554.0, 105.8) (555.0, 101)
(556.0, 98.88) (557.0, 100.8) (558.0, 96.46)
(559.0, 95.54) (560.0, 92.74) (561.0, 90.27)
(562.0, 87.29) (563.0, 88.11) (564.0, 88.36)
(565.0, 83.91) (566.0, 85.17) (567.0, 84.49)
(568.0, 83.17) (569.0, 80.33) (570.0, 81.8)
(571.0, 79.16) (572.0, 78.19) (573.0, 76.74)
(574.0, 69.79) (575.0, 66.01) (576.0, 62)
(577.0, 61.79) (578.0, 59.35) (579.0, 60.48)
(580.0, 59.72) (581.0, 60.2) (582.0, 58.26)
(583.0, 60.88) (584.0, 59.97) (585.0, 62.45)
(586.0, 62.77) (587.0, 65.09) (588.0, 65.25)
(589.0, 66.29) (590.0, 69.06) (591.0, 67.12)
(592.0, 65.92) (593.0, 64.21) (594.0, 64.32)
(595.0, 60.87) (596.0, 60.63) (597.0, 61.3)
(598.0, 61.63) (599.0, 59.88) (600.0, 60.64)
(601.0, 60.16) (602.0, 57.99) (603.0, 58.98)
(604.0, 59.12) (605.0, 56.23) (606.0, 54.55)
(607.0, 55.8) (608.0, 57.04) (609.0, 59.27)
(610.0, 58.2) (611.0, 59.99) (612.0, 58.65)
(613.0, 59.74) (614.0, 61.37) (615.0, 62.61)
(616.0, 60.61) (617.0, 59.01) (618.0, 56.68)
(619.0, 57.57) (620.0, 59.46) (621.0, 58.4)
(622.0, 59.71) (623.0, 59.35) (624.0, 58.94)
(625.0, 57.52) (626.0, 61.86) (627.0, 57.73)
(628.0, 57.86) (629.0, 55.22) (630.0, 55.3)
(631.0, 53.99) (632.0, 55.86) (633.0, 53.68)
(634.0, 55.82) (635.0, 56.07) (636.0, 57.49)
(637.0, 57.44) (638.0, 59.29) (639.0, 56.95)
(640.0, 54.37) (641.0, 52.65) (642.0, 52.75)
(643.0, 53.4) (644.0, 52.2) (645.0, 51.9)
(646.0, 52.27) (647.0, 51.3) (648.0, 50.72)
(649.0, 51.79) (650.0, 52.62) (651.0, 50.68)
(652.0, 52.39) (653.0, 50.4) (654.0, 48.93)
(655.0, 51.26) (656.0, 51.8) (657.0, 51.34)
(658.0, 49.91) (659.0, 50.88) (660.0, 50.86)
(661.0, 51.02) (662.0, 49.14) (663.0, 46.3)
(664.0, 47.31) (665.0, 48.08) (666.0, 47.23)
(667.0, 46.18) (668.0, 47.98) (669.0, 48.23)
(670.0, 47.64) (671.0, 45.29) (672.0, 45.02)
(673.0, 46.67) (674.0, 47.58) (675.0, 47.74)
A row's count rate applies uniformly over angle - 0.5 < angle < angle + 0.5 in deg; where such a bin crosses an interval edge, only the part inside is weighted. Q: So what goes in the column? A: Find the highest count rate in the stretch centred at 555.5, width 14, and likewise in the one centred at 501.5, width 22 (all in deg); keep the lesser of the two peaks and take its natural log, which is 4.7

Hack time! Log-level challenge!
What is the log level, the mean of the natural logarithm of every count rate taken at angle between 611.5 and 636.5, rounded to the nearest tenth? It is 4.1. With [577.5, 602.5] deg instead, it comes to 4.1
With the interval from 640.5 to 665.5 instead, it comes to 3.9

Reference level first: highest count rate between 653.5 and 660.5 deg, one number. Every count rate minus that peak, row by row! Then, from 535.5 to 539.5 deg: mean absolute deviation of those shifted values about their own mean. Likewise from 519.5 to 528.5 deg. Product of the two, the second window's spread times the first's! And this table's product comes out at 8.9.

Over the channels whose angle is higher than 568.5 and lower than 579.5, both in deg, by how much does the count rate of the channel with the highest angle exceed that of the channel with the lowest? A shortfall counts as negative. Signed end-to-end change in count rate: -20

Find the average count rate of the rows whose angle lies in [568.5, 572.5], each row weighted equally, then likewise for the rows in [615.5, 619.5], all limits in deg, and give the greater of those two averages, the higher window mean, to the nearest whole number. 80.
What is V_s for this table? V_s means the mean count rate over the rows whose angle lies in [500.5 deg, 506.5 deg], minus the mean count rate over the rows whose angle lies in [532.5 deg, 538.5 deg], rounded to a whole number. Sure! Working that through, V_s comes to 17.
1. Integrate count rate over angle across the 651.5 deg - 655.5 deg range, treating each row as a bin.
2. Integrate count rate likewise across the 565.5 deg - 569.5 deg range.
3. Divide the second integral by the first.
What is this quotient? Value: 1.6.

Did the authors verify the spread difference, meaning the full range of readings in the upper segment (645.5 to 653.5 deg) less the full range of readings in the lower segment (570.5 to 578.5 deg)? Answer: -18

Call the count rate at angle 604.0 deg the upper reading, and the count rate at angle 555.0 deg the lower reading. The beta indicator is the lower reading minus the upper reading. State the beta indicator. 42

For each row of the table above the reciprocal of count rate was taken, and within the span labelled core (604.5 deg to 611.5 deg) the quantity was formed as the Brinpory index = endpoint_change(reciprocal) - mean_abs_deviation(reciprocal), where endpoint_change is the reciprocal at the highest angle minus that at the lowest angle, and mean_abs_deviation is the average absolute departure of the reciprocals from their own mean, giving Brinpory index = -0.0016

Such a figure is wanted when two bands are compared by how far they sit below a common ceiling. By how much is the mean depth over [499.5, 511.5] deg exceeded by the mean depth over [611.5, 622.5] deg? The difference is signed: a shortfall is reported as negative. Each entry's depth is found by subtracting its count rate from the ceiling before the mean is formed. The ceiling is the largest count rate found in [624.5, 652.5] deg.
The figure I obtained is 63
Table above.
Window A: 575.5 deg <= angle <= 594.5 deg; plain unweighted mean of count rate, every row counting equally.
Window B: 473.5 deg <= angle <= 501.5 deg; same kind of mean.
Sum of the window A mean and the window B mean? 197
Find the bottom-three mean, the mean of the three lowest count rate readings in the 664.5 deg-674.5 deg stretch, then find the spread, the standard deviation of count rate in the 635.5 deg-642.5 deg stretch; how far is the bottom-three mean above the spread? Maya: 43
